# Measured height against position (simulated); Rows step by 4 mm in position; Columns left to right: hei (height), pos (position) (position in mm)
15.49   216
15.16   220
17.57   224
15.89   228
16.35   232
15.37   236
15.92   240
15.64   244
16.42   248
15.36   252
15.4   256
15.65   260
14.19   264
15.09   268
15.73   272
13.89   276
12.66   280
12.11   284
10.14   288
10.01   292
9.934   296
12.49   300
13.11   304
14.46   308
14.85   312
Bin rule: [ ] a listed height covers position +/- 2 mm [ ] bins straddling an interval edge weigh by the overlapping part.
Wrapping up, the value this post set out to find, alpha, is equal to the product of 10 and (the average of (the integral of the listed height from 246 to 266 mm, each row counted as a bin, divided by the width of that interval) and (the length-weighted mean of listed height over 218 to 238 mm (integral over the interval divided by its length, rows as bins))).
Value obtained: 157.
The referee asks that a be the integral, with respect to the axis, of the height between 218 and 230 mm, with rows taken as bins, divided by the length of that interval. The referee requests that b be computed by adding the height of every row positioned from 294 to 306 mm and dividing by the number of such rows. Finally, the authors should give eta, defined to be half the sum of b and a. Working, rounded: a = 16.21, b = 12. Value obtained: 14.0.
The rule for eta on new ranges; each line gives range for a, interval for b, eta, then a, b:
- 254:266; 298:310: 14.2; 15.08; 13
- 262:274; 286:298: 12.5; 15.00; 10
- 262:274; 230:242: 15.4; 15.00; 16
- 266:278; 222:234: 15.8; 14.90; 17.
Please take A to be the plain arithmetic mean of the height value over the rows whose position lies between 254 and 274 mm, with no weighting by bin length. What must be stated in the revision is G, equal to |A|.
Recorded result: 15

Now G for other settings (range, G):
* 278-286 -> 12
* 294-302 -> 11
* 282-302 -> 11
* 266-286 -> 14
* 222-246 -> 16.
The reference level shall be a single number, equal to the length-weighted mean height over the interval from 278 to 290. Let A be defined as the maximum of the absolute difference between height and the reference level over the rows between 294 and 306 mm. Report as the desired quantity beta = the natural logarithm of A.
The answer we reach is 0.5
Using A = 1.7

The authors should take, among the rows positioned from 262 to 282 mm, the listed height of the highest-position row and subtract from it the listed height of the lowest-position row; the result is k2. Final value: -1.5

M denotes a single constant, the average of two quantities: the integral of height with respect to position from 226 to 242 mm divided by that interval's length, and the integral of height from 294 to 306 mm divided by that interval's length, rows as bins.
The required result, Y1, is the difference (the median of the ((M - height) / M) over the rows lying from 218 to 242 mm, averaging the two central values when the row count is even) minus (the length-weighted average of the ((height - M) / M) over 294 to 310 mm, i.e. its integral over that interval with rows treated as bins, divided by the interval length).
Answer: -0.05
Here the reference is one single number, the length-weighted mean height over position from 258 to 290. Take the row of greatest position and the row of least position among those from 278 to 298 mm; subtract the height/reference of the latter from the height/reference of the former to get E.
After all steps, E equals -0.20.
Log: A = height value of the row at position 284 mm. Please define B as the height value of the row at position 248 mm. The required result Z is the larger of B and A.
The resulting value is 16.4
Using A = 12.11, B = 16.42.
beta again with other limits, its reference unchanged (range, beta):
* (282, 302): 0.5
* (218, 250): 1.8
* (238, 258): 1.6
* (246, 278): 1.6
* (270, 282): 1.4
